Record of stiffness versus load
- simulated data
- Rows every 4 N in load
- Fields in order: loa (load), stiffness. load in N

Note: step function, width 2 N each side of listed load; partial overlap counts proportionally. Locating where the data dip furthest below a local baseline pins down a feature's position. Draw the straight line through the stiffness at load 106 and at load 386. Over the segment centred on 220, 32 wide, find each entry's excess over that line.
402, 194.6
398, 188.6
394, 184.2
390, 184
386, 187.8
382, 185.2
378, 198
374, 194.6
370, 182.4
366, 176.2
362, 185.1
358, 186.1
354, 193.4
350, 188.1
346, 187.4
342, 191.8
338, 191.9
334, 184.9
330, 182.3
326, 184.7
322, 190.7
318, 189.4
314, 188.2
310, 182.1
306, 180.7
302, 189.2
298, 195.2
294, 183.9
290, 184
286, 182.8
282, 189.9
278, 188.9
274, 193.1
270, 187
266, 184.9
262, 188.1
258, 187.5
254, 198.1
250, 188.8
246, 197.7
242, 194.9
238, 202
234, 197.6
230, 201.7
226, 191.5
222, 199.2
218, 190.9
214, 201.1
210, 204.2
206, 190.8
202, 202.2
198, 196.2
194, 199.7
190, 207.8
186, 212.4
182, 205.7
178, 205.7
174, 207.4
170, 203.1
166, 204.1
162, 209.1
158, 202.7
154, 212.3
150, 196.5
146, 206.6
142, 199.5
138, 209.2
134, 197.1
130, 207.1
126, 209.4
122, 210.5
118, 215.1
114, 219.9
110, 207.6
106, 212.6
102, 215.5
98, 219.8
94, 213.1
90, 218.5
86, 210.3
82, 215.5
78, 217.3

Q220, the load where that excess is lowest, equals 206 N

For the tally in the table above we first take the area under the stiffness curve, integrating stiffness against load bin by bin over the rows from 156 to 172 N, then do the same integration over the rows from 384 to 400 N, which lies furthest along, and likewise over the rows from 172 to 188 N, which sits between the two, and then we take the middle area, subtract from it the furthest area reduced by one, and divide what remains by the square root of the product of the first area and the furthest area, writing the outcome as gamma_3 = 0.11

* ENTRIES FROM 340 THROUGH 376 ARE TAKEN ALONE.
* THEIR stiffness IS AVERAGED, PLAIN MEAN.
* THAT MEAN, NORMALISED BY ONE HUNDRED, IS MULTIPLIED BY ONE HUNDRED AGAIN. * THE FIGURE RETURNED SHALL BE 187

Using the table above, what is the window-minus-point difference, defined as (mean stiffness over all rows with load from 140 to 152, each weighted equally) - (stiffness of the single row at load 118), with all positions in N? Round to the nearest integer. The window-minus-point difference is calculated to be -14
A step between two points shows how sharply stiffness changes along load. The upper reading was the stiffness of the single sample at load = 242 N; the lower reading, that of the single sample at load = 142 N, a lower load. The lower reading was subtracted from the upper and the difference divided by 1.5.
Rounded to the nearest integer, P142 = -3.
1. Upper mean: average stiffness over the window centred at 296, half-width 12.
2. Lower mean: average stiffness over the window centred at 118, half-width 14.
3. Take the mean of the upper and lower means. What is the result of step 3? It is 199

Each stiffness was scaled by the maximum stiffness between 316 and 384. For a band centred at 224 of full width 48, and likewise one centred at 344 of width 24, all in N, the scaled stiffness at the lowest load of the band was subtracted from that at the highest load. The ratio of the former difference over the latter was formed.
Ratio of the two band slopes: -1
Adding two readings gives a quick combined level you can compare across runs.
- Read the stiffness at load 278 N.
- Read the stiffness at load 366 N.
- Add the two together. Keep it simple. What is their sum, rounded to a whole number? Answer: 365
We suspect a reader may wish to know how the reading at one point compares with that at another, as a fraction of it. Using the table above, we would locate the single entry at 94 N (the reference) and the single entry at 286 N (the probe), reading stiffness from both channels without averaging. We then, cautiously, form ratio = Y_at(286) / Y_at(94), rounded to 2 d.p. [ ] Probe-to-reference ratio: 0.86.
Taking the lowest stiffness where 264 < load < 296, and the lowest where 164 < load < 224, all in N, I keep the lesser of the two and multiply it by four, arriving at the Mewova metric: 731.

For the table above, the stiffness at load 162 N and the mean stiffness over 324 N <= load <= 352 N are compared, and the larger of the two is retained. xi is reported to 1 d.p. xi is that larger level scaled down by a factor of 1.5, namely 139.4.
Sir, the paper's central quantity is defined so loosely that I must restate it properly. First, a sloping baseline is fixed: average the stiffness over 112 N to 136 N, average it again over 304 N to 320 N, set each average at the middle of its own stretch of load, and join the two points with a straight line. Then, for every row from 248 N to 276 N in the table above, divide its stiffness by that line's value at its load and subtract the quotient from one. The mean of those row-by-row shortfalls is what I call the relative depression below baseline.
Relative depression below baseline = 0.011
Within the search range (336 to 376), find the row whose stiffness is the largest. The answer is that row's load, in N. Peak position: 374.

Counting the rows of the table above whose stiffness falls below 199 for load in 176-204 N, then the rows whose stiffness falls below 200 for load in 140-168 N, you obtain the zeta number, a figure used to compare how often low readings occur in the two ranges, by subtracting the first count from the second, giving 1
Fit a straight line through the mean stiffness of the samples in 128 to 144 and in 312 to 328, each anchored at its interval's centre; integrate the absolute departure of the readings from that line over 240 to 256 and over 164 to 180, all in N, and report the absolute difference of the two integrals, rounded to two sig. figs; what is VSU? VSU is 23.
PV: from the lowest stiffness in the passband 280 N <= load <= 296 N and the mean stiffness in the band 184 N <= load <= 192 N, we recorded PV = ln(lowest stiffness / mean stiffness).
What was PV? -0.14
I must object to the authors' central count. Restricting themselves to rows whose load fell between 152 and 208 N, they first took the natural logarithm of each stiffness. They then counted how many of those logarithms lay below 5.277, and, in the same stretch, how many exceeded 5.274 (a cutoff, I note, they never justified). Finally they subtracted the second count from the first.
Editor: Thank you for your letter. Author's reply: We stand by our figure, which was -12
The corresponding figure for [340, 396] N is 12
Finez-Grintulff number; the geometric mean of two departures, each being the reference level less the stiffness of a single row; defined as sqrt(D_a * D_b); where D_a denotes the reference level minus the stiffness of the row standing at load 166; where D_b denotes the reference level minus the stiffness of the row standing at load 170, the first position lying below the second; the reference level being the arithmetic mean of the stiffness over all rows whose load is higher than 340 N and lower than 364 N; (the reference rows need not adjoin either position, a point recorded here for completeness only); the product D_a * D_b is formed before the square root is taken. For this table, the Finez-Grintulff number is 15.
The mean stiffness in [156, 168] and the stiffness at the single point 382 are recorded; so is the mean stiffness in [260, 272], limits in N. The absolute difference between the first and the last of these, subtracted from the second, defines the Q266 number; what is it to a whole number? 167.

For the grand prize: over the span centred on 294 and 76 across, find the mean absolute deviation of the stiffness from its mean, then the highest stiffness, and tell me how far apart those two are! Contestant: 192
